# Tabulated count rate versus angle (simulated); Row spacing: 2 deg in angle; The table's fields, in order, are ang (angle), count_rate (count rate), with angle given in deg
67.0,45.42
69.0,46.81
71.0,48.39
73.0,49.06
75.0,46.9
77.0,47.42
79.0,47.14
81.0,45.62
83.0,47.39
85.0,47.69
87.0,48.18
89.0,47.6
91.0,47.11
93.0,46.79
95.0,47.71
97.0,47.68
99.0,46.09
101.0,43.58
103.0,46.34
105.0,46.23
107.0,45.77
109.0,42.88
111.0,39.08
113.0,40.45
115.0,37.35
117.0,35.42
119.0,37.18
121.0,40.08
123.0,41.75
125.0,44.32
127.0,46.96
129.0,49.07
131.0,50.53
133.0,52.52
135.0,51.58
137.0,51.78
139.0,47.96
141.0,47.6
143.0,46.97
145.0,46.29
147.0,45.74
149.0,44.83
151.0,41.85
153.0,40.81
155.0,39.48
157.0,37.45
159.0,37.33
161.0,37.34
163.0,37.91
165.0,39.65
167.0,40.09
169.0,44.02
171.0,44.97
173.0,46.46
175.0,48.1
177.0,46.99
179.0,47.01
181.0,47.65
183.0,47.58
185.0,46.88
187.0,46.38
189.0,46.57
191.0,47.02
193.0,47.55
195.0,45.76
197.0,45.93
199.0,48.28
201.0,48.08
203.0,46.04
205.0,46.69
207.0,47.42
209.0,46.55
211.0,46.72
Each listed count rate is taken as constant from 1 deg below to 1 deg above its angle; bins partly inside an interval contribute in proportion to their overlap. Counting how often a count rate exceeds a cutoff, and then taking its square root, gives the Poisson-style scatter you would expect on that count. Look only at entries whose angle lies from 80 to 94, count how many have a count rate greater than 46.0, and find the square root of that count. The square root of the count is 2.45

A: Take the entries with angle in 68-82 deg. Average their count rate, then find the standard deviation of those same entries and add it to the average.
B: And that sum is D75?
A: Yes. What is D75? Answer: 48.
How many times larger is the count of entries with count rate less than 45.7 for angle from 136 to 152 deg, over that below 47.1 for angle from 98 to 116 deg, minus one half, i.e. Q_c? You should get -0.28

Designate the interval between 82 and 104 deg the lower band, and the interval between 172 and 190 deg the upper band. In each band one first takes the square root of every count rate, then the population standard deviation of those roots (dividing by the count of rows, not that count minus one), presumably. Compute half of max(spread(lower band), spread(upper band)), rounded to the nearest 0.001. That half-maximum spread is 0.045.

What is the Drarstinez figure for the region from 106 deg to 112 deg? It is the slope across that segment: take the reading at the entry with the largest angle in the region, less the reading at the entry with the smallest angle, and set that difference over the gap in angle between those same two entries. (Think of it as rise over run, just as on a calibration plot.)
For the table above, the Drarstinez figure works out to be -1.7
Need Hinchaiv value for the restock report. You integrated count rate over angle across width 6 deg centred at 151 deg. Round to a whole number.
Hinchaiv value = 255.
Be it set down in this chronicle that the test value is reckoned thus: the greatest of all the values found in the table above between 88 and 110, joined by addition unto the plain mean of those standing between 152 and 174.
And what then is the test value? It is 88.2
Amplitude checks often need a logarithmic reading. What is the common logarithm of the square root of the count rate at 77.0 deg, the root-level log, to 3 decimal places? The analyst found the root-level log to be 0.838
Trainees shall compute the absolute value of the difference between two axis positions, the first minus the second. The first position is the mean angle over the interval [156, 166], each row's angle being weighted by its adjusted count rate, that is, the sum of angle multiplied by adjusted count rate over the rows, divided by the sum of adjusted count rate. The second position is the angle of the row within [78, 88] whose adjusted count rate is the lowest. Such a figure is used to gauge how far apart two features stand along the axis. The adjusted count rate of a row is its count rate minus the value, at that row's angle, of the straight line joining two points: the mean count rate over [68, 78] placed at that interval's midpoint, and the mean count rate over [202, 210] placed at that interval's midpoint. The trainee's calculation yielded 79.8 deg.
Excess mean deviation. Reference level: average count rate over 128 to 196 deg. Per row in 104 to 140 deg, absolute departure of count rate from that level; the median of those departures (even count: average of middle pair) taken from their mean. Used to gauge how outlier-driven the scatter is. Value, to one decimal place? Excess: -0.4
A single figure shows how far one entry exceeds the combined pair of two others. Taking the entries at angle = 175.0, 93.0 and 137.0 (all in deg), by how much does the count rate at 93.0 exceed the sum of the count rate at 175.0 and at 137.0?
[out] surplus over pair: -53.1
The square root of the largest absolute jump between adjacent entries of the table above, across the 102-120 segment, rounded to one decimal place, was 1.9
